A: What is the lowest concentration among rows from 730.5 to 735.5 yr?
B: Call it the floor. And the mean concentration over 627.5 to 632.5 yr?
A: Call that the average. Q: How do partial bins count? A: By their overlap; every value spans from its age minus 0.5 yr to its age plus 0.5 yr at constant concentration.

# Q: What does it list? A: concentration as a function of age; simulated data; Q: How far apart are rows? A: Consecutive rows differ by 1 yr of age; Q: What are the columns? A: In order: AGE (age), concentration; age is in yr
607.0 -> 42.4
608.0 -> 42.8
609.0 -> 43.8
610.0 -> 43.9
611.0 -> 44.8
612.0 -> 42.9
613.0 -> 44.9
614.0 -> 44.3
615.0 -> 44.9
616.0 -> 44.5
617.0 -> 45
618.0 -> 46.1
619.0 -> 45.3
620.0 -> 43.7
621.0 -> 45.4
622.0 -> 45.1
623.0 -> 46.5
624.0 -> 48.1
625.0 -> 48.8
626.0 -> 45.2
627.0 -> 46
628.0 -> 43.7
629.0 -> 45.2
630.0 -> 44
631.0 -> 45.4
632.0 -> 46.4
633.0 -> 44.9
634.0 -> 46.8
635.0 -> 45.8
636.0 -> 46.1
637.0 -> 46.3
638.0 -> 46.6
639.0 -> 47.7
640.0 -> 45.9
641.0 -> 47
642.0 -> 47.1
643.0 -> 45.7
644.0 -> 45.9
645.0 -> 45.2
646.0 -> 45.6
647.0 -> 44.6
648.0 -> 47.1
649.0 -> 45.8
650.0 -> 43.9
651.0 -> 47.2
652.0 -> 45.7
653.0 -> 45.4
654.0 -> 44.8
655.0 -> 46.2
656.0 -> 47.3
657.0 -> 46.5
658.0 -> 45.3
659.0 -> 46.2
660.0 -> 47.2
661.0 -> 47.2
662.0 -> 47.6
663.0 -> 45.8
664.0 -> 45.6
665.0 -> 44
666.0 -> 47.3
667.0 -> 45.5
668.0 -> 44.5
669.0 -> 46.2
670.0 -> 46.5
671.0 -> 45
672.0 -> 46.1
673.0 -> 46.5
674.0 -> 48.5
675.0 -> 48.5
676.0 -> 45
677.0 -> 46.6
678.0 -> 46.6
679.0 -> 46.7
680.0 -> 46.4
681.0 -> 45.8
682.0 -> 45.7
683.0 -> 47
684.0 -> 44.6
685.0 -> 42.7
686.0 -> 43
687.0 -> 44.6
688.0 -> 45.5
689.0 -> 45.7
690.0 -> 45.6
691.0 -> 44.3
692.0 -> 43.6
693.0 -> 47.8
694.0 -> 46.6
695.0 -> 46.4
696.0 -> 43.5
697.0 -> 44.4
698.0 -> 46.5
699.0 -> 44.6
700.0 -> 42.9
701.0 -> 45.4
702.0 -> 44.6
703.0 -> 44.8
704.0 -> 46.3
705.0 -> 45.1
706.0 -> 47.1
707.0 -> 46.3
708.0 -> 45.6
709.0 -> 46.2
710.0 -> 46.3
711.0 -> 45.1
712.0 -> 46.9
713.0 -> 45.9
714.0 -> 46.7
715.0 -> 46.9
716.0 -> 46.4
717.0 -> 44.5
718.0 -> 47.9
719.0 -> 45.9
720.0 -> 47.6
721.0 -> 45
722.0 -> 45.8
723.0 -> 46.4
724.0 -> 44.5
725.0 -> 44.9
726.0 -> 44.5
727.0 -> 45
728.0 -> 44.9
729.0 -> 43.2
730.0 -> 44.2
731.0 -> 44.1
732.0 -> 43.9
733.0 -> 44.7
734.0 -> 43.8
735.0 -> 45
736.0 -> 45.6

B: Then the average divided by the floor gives 1.03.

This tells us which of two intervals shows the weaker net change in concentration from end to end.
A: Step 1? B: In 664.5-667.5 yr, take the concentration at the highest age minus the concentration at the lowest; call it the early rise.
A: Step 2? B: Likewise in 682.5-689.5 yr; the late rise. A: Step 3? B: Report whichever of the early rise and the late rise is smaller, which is -1.3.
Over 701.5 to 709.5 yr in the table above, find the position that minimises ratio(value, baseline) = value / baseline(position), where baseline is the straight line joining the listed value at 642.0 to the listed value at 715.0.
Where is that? 702.0 yr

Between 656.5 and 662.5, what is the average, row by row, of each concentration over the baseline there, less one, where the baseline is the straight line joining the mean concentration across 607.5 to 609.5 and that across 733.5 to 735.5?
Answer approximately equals 0.067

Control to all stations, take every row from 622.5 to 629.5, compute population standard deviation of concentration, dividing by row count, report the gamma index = 1.64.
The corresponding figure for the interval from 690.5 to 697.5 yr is 1.56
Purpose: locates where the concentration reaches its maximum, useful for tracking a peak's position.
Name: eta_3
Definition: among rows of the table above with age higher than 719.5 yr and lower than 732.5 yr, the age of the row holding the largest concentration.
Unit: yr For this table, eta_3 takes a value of 720.0 yr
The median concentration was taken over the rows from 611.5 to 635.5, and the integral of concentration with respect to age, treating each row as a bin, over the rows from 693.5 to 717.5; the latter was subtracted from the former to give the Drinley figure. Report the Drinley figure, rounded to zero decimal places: -1050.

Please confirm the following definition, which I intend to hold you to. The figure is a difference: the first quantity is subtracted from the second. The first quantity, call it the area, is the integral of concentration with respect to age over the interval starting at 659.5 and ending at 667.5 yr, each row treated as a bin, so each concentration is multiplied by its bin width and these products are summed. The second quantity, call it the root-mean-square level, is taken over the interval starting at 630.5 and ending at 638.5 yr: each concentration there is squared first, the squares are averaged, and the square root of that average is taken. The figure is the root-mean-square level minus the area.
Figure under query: -324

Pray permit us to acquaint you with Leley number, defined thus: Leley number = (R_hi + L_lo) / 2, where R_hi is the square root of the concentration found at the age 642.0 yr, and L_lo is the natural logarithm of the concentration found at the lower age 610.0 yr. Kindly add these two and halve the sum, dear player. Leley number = 5.32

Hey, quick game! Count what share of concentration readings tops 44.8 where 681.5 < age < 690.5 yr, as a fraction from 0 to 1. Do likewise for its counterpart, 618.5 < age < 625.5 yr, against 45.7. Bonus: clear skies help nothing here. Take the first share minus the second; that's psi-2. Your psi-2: 0.1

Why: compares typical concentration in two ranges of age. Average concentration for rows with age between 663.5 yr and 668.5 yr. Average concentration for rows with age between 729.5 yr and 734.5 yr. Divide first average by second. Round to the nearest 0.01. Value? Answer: 1.03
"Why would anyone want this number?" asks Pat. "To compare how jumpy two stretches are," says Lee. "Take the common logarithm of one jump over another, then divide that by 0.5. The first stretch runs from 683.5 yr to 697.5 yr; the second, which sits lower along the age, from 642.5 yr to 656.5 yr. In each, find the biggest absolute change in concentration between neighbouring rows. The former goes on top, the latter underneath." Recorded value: 0.21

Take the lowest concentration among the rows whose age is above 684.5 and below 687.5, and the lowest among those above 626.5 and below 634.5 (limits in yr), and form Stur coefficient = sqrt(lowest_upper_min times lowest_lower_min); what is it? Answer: 43.2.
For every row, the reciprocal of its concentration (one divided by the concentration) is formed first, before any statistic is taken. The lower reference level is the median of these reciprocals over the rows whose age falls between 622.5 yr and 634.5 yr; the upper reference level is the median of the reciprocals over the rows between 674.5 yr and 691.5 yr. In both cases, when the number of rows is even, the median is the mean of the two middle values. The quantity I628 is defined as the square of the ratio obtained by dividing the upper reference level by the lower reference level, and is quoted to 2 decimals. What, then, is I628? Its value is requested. 1.00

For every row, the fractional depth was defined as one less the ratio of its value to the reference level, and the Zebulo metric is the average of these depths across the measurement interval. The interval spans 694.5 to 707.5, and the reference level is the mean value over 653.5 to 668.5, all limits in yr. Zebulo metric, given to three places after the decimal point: 0.018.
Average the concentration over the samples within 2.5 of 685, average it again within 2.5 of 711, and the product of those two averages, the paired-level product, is 2045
